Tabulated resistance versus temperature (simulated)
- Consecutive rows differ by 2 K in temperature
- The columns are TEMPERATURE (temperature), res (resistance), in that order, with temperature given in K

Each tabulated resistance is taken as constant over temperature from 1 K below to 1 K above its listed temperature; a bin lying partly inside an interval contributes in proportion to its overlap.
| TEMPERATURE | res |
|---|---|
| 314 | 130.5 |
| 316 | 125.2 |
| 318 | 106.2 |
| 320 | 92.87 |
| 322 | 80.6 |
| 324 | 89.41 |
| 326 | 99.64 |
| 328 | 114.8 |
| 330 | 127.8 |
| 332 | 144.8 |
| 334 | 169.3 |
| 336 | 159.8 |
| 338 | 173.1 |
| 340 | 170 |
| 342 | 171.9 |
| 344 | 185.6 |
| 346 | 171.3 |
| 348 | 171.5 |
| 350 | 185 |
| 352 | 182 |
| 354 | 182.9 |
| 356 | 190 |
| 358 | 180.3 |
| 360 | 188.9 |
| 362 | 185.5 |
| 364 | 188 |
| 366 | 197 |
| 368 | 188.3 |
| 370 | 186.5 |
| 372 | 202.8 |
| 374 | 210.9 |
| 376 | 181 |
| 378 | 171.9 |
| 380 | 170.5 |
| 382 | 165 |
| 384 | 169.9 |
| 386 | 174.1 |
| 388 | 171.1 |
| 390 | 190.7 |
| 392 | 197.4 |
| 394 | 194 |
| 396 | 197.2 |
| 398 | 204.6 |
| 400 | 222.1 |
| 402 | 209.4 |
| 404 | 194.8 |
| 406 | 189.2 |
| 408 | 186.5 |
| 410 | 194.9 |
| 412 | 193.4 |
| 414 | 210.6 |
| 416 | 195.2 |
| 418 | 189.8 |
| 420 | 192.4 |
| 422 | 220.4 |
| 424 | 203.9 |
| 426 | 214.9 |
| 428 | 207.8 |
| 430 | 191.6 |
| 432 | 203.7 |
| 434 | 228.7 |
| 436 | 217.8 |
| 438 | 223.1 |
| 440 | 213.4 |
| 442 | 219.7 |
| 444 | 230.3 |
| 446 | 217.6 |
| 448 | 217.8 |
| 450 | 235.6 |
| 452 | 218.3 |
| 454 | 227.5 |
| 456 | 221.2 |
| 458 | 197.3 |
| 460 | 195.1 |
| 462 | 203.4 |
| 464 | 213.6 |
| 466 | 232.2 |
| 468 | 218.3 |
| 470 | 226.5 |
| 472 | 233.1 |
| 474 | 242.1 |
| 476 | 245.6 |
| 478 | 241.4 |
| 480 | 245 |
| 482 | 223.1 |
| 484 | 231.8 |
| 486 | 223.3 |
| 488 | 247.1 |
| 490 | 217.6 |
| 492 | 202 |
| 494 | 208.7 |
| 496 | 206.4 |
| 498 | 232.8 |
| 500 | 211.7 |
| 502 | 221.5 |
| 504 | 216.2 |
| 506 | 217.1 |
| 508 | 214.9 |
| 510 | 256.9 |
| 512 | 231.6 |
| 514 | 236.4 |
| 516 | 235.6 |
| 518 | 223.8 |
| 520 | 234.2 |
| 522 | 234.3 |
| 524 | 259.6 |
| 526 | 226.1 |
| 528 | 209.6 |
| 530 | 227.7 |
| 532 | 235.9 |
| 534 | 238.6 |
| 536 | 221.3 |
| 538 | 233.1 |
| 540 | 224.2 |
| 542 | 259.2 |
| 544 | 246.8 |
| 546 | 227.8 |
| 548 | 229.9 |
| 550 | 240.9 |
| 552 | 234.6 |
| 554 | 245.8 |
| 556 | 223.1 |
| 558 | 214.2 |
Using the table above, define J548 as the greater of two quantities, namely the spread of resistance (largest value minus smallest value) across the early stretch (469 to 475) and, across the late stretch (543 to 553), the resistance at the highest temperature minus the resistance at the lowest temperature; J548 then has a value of 16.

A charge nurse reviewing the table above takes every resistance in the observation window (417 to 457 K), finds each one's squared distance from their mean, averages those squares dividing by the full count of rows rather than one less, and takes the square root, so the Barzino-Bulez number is 12.6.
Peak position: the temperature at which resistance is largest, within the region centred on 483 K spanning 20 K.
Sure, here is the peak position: 488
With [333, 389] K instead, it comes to 374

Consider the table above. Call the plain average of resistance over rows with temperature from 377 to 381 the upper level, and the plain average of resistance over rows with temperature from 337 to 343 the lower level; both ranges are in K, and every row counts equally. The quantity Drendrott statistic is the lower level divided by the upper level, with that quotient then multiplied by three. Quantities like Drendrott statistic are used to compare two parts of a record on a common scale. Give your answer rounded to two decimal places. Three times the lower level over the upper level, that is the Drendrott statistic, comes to 3.01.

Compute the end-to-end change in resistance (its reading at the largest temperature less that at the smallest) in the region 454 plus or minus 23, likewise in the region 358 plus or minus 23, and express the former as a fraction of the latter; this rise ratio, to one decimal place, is 3.9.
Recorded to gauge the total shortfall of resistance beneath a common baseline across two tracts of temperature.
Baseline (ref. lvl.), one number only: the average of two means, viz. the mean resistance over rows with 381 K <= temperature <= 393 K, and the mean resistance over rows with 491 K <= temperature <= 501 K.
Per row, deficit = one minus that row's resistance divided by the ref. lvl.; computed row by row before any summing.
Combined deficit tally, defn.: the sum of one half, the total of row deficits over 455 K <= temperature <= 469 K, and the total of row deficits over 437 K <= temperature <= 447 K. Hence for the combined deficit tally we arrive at -0.7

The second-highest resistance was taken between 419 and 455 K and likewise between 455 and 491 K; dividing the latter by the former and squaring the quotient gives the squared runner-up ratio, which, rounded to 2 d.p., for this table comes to 1.14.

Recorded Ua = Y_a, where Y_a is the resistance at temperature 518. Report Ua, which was 223.8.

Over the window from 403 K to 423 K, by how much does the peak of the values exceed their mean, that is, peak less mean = 24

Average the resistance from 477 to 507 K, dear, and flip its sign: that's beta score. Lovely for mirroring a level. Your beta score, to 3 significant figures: -223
